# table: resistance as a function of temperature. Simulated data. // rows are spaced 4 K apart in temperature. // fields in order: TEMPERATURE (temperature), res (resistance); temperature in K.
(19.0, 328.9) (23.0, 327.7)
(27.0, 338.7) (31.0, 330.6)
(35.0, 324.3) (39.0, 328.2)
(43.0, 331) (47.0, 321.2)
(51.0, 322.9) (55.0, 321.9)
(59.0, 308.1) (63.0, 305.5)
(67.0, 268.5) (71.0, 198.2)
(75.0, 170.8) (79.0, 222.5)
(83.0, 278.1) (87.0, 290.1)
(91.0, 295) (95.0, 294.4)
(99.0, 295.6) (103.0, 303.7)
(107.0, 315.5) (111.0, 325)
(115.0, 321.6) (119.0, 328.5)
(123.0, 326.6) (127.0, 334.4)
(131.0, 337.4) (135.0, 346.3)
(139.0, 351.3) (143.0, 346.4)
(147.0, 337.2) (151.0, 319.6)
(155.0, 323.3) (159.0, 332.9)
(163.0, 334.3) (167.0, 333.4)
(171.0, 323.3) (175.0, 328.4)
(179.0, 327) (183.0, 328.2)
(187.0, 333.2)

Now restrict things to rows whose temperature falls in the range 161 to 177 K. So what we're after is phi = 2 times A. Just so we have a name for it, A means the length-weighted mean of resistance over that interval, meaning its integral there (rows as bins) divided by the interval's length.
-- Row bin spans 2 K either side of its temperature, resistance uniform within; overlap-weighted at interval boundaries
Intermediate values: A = 330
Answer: 660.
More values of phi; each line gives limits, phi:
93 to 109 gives 605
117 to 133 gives 663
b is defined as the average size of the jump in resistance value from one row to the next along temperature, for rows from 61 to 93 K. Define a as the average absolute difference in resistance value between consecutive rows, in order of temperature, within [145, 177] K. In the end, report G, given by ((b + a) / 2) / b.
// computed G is 0.59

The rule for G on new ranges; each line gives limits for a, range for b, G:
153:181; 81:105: 0.94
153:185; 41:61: 0.82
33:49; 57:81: 0.57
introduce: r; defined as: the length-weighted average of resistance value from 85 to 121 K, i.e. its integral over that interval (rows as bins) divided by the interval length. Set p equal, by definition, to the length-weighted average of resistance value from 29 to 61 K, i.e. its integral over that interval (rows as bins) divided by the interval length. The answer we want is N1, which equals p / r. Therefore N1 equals 1.1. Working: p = 324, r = 308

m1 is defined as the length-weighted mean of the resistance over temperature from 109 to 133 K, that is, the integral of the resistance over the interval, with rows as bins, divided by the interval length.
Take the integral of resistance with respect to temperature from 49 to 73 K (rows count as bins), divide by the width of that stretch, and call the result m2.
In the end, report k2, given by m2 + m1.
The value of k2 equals 616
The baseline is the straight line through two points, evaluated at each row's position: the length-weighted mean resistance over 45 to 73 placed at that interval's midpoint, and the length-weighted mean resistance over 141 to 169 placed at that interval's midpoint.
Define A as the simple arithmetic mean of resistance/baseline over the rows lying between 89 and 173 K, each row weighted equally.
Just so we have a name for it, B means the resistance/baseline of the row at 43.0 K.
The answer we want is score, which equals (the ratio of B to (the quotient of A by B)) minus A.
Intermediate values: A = 1.01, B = 1.16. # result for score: 0.32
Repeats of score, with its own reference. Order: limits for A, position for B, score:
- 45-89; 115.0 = 0.19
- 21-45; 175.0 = -0.38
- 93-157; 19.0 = 0.38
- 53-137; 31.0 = 0.49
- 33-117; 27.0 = 0.52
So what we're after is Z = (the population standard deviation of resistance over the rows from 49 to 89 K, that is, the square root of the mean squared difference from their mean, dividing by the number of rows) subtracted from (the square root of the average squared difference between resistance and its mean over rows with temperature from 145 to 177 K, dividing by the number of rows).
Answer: -45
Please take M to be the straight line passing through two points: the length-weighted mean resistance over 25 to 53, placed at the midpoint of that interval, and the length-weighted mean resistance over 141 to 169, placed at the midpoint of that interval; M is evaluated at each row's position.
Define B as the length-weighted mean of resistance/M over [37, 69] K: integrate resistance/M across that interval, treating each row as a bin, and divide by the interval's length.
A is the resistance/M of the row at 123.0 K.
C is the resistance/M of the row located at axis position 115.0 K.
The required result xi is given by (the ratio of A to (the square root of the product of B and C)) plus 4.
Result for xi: 5.02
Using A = 0.99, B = 0.954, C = 0.972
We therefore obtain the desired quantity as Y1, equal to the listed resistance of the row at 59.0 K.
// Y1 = 308.1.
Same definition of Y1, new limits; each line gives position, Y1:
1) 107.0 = 315.5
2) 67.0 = 268.5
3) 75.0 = 170.8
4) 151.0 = 319.6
